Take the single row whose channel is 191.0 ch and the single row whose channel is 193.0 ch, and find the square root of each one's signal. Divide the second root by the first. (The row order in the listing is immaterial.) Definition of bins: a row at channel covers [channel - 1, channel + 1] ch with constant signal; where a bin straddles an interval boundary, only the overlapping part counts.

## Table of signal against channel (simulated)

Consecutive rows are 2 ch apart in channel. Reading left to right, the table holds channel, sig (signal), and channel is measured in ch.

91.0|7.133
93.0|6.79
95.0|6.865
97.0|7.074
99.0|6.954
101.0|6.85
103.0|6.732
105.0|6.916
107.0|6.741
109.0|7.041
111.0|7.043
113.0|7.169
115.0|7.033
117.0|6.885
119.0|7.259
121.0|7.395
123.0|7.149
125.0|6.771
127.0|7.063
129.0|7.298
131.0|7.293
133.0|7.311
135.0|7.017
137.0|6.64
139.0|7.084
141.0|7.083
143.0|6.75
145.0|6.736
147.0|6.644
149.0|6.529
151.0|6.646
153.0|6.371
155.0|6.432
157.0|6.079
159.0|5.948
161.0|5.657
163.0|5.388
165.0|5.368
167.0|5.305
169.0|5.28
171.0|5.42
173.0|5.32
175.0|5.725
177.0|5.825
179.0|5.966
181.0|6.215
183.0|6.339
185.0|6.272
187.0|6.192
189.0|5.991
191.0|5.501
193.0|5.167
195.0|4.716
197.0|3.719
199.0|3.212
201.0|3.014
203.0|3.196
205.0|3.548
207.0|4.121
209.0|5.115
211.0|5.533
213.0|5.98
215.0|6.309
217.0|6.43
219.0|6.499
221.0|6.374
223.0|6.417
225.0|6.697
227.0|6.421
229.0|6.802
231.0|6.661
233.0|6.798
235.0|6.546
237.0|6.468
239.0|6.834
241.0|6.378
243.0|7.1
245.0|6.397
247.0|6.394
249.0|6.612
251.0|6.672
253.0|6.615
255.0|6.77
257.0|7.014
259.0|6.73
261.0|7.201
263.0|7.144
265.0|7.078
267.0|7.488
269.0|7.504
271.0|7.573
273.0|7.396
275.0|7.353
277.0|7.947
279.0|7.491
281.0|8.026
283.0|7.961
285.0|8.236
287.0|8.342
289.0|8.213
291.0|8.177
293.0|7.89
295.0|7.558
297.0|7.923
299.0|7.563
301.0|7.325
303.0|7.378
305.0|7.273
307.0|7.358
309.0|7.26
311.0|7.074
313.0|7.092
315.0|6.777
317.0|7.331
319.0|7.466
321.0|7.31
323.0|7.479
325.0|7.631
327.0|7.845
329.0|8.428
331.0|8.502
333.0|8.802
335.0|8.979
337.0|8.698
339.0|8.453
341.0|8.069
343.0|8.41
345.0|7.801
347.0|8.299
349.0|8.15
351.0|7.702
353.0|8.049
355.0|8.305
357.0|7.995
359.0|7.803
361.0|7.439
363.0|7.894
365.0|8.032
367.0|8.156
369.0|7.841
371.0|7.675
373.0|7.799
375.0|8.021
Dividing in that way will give 0.969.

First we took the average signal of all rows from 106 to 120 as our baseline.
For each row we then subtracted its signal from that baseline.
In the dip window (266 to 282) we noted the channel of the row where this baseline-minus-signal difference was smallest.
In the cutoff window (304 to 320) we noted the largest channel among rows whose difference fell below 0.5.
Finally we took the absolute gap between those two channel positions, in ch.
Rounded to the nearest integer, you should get 38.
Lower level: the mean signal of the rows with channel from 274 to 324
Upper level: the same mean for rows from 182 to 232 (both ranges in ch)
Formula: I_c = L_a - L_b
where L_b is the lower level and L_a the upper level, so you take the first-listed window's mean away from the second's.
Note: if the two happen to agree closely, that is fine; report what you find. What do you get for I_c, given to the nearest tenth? -2.1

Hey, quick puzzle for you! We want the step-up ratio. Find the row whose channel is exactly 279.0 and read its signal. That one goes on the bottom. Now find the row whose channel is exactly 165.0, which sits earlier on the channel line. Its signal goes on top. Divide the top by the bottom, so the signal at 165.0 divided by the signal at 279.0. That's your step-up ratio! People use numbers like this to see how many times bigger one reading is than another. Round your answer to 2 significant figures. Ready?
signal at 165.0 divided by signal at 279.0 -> 0.72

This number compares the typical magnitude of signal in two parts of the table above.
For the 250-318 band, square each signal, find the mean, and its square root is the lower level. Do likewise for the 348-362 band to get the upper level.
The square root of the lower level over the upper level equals 0.969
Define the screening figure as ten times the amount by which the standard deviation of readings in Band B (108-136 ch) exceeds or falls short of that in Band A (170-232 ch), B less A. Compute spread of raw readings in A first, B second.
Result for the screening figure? -10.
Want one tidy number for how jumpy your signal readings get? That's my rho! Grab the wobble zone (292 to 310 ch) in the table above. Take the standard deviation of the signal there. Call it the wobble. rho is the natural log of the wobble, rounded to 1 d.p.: -1.4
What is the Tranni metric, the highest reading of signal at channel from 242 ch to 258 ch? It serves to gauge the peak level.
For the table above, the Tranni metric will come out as 7.1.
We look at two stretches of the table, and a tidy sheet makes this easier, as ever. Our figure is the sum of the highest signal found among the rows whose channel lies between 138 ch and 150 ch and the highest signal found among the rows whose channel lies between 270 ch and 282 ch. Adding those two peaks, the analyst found 15.1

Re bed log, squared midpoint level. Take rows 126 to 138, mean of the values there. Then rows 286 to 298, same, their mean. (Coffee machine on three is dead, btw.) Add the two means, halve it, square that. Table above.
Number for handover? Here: 57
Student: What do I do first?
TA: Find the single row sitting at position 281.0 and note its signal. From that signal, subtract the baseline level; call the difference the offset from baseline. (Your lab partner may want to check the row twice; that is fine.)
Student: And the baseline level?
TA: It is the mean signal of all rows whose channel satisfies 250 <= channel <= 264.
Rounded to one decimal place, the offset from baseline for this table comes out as 1.1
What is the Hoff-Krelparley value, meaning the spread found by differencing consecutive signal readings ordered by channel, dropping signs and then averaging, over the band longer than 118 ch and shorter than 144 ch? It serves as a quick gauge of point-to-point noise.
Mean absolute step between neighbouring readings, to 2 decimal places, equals 0.23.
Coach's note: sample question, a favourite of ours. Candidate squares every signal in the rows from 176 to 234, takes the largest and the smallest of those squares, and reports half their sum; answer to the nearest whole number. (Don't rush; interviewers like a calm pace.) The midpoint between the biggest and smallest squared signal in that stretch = 28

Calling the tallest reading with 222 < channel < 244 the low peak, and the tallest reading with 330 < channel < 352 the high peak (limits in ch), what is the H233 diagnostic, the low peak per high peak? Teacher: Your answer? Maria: 0.791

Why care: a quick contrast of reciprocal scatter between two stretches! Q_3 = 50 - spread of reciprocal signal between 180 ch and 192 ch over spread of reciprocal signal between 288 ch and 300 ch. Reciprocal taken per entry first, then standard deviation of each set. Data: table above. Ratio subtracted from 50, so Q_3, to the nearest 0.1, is 48.1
